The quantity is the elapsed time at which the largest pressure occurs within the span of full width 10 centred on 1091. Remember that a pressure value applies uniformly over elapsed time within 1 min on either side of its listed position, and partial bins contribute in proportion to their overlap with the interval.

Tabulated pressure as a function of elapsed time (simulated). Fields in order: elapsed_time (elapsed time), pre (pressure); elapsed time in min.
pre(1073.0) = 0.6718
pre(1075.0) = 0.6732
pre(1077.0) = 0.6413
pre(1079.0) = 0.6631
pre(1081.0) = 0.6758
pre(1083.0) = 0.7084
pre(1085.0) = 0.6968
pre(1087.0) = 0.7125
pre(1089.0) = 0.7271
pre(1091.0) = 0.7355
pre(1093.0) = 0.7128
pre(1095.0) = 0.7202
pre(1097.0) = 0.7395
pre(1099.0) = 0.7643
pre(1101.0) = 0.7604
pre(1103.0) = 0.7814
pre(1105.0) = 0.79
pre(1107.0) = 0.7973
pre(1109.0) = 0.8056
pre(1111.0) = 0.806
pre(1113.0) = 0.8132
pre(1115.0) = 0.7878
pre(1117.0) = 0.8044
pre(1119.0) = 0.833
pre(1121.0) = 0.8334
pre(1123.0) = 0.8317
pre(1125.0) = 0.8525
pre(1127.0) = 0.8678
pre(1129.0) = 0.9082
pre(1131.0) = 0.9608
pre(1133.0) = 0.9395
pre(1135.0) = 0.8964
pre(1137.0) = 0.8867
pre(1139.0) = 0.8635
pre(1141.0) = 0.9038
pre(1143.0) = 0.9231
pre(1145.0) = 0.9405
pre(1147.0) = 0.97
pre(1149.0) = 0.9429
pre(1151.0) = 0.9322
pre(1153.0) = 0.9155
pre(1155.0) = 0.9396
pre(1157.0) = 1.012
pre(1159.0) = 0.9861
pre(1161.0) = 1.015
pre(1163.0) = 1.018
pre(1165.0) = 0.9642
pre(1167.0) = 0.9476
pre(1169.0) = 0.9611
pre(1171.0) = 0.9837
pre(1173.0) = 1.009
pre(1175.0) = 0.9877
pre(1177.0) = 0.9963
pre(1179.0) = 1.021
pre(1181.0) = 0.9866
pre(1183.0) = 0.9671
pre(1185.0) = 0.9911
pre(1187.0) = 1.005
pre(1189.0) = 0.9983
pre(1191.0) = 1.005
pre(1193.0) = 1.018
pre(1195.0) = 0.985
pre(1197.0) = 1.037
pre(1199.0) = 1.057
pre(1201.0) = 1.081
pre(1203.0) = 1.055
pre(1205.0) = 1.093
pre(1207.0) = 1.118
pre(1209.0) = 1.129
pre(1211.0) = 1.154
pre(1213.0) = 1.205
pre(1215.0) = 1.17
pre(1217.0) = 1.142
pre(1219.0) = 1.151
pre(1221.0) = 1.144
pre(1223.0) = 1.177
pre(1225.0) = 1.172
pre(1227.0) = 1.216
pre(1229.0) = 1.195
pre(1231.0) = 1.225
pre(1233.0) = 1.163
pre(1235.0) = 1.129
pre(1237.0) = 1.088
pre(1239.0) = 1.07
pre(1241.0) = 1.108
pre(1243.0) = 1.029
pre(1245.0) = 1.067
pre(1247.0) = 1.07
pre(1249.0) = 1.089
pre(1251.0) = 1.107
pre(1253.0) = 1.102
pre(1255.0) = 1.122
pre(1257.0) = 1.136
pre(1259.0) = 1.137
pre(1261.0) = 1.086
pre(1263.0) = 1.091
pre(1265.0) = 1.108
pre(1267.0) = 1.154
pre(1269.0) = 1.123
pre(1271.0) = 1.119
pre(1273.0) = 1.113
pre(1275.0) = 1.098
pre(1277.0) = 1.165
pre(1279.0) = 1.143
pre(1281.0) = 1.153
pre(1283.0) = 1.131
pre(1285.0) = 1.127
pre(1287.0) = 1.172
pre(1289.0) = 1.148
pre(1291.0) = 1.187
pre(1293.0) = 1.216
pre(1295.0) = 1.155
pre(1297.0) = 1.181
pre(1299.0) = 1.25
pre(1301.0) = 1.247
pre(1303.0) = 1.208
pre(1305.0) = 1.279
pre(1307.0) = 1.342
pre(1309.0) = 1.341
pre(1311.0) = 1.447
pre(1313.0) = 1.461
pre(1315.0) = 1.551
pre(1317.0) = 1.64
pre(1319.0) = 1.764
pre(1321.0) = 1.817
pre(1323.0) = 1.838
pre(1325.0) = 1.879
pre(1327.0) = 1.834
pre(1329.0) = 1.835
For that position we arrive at 1091.0 min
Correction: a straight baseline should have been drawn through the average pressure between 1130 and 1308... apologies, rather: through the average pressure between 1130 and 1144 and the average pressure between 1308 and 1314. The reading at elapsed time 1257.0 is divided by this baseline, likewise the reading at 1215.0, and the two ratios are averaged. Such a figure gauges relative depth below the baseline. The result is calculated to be 0.97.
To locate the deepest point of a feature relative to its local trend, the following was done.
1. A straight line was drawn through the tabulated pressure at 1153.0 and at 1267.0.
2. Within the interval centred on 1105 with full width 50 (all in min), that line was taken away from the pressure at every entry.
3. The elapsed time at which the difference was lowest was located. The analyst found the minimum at 1081.0 min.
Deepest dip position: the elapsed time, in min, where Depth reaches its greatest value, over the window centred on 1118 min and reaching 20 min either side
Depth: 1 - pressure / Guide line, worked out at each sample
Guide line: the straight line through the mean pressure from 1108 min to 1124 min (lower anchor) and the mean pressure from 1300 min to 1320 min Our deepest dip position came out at 1115.0 min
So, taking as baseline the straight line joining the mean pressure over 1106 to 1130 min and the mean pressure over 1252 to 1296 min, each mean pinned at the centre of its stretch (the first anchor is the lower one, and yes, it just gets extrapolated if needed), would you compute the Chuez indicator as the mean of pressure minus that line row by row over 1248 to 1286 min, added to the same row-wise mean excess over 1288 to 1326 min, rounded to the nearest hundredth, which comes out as 0.22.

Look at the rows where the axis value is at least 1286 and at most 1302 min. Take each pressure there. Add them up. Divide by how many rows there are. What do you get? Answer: 1.19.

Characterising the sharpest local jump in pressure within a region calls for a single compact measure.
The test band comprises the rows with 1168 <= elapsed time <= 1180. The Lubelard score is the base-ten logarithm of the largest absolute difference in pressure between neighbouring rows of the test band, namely -1.60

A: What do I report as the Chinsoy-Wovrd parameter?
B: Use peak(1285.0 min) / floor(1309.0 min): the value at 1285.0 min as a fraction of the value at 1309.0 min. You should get 0.84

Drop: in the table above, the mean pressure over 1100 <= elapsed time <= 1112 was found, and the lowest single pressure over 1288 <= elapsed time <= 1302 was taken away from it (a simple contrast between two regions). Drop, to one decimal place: -0.4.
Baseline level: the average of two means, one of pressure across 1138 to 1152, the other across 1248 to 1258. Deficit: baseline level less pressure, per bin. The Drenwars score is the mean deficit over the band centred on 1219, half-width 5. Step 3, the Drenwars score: -0.14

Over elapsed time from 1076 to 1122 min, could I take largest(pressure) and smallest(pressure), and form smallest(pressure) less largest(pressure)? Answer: -0.19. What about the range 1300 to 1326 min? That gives -0.67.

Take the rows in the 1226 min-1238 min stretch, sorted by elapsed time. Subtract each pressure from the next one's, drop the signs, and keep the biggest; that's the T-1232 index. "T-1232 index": 0.062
